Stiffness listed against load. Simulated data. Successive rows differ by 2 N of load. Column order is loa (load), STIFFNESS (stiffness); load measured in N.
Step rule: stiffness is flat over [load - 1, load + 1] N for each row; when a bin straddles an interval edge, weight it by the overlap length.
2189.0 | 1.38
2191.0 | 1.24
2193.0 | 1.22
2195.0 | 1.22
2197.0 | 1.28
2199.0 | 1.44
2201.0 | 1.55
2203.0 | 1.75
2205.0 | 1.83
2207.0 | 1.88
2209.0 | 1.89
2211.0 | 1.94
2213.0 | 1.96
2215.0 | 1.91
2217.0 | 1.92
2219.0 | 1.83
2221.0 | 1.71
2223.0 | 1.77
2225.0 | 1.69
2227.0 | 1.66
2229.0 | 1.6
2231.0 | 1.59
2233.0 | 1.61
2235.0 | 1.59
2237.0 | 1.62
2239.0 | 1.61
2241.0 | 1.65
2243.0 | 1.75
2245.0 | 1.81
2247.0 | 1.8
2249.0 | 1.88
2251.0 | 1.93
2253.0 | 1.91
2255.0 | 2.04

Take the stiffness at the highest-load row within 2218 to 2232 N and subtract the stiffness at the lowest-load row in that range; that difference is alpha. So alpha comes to -0.24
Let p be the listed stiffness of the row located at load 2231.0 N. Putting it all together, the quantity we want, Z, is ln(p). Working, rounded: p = 1.59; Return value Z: 0.464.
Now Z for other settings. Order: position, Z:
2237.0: 0.482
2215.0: 0.647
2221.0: 0.536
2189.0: 0.322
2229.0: 0.470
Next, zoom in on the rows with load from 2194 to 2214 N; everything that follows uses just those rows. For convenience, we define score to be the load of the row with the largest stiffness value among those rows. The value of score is 2213.0 N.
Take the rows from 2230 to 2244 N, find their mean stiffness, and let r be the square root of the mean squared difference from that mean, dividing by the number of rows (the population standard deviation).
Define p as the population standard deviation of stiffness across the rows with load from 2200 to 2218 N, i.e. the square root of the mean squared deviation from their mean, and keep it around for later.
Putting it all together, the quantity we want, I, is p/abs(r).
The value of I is 2.3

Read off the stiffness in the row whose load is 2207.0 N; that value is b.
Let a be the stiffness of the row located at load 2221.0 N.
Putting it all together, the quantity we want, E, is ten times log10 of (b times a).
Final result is 5.1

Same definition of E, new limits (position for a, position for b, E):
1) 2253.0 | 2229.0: 4.9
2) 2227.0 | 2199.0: 3.8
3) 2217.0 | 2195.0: 3.7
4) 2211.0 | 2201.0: 4.8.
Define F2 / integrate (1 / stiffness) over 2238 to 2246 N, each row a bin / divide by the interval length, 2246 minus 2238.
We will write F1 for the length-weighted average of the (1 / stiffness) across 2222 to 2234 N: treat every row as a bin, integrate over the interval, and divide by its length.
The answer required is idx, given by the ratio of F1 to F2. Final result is 1.03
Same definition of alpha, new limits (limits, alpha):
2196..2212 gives 0.66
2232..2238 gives 0.01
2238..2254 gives 0.30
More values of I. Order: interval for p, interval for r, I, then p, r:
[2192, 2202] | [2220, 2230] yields 2.3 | 0.132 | 0.06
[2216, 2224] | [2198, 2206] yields 0.5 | 0.078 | 0.16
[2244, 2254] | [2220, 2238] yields 0.9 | 0.052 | 0.06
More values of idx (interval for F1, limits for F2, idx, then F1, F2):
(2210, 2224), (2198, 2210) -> 0.92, 0.54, 0.59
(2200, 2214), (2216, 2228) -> 0.97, 0.55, 0.57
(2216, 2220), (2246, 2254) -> 1.00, 0.53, 0.53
